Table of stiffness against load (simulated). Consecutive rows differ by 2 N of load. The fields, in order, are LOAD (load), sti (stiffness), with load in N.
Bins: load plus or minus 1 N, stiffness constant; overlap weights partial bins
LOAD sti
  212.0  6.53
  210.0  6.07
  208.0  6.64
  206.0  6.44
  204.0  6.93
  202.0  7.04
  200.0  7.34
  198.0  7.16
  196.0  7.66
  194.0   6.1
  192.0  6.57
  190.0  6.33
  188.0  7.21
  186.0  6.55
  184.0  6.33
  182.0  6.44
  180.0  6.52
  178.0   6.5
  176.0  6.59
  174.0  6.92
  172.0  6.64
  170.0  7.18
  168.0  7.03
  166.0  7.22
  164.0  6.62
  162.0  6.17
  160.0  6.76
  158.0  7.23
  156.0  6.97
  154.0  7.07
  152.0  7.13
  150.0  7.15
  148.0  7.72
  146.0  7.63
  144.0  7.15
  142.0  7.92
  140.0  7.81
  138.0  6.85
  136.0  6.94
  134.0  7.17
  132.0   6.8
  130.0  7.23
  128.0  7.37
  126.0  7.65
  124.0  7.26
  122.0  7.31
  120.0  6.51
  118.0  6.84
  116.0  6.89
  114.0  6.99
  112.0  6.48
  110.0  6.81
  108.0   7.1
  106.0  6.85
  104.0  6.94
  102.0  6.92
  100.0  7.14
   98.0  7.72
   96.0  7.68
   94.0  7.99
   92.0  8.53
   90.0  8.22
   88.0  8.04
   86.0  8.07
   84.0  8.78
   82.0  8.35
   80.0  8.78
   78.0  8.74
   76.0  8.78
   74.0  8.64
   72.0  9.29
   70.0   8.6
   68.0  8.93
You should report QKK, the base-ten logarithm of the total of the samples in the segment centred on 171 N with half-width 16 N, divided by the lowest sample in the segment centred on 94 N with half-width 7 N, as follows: 1.18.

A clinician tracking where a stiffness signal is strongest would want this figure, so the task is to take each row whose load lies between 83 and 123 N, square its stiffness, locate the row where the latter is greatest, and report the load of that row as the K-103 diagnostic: 84.0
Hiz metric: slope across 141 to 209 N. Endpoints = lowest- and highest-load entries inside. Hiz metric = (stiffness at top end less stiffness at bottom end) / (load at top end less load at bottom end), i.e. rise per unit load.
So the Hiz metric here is -0.02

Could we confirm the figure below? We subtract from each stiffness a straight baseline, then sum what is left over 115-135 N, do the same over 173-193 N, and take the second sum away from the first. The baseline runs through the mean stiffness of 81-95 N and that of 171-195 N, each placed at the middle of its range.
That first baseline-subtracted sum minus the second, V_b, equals -5.5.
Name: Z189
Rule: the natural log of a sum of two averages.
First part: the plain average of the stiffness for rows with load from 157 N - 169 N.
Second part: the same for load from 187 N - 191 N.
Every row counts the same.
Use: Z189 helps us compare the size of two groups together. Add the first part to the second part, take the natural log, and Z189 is 2.61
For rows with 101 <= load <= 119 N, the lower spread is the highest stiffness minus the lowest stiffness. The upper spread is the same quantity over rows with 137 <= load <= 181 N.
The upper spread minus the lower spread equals 1.1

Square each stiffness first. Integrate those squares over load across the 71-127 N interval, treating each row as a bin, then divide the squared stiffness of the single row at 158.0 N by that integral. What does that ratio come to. 0.016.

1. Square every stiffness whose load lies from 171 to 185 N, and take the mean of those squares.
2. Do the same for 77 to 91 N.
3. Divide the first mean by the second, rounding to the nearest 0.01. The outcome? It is 0.61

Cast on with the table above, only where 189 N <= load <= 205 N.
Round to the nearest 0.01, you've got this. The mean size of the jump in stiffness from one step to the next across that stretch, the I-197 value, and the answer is 0.48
